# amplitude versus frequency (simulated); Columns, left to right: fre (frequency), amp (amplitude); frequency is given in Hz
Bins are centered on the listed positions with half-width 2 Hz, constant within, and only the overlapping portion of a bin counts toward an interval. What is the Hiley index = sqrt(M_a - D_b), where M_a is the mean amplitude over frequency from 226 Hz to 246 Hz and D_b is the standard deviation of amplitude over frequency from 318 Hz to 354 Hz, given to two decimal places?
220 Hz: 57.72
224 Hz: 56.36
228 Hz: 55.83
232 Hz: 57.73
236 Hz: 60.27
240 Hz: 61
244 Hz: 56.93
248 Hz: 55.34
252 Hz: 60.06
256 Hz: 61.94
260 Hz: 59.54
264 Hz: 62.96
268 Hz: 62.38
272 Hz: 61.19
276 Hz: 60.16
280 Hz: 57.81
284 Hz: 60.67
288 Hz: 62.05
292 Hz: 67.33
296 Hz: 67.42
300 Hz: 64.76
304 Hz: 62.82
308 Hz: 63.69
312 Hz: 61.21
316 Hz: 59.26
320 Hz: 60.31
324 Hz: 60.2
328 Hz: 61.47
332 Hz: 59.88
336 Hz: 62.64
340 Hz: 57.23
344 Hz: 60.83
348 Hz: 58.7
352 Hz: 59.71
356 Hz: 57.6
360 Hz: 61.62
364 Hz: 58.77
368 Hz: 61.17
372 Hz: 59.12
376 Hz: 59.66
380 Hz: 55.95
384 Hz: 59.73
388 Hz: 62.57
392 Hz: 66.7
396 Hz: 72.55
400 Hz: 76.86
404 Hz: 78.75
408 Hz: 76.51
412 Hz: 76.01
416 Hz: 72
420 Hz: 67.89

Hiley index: 7.54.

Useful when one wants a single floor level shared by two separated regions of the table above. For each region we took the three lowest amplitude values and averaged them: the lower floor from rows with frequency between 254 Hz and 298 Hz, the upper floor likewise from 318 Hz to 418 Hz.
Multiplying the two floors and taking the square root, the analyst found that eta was 58.0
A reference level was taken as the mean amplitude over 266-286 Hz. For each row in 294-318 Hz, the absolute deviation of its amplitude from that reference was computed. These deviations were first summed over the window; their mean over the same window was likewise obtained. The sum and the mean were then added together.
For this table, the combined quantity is 22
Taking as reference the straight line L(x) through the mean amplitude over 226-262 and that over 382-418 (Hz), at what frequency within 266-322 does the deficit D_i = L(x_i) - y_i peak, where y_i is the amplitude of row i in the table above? 316 Hz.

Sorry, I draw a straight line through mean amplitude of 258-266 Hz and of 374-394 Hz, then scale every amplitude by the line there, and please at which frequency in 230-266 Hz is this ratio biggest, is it 264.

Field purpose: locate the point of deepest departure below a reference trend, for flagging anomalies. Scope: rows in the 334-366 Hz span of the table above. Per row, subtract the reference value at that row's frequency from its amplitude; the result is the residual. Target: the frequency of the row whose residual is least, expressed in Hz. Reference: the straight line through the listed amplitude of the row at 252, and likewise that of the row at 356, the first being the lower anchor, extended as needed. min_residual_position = 340 Hz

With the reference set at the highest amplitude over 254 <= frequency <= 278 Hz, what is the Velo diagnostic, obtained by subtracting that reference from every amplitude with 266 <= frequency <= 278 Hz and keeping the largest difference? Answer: -0.6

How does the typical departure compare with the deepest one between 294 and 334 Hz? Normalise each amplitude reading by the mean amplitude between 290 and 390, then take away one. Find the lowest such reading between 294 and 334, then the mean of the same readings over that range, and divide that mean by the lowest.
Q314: -0.7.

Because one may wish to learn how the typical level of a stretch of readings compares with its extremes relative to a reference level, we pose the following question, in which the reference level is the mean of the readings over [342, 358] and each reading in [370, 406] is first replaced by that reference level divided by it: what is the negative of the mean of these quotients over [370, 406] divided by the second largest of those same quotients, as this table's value -0.91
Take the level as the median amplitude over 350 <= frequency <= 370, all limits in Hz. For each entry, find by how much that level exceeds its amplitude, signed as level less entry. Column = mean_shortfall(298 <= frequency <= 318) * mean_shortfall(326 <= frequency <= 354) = 0.9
